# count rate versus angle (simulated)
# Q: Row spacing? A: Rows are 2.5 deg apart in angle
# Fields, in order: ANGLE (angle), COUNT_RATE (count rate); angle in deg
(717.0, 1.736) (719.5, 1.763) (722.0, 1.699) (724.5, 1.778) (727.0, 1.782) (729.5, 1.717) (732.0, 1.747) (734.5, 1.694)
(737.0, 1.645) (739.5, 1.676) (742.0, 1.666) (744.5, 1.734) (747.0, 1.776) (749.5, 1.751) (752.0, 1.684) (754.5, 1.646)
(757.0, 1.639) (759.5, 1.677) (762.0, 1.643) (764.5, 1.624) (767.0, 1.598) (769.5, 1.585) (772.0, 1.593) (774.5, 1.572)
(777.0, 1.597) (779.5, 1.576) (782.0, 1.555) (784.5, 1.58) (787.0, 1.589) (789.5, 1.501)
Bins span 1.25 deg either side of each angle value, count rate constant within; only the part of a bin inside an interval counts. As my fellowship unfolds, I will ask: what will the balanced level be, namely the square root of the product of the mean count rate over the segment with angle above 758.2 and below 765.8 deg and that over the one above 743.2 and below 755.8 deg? 1.68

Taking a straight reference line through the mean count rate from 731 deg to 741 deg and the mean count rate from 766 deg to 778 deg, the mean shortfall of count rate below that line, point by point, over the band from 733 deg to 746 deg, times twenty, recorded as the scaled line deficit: -0.1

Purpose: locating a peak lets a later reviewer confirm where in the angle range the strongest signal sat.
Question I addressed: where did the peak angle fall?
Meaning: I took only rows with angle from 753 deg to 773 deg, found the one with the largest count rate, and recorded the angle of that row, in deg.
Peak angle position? 759.5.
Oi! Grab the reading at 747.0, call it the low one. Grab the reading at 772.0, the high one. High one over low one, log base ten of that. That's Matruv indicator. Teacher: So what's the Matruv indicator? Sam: -0.047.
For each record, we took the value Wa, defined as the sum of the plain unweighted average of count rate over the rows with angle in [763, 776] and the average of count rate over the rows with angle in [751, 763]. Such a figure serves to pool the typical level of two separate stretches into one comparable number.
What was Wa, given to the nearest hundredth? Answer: 3.25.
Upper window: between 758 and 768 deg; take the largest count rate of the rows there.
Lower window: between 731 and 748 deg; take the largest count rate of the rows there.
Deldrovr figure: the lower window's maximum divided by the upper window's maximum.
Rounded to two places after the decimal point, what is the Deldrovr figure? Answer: 1.06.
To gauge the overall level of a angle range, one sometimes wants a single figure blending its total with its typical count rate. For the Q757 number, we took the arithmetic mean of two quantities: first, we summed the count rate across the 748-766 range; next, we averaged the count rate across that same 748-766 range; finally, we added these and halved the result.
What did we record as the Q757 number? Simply 6.7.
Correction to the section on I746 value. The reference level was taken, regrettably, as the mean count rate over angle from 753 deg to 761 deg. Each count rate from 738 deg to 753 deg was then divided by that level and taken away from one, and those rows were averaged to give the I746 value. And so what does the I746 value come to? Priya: -0.04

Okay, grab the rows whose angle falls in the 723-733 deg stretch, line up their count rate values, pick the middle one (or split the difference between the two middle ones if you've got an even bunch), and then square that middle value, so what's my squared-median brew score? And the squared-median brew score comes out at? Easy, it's 3.1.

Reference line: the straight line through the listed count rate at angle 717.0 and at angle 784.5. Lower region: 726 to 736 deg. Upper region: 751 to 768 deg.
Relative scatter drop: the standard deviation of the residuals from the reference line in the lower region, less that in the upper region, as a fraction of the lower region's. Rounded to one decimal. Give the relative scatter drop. 0.3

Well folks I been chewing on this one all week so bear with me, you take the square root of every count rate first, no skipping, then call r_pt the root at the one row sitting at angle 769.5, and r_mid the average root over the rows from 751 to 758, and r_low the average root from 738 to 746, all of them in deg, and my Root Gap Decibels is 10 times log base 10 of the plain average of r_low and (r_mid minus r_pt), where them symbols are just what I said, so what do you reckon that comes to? -1.78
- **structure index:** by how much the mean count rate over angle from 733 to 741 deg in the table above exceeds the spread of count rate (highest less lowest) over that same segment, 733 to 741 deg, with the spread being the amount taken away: 1.62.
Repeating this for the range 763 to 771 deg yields 1.56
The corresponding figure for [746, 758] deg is 1.56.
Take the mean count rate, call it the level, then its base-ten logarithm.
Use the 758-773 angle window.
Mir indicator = 0.210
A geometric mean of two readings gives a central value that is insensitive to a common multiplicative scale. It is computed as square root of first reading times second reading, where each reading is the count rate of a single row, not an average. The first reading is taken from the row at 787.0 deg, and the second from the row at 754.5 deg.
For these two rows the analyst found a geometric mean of 1.62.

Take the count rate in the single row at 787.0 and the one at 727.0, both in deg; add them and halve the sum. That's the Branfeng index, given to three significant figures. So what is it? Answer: 1.69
